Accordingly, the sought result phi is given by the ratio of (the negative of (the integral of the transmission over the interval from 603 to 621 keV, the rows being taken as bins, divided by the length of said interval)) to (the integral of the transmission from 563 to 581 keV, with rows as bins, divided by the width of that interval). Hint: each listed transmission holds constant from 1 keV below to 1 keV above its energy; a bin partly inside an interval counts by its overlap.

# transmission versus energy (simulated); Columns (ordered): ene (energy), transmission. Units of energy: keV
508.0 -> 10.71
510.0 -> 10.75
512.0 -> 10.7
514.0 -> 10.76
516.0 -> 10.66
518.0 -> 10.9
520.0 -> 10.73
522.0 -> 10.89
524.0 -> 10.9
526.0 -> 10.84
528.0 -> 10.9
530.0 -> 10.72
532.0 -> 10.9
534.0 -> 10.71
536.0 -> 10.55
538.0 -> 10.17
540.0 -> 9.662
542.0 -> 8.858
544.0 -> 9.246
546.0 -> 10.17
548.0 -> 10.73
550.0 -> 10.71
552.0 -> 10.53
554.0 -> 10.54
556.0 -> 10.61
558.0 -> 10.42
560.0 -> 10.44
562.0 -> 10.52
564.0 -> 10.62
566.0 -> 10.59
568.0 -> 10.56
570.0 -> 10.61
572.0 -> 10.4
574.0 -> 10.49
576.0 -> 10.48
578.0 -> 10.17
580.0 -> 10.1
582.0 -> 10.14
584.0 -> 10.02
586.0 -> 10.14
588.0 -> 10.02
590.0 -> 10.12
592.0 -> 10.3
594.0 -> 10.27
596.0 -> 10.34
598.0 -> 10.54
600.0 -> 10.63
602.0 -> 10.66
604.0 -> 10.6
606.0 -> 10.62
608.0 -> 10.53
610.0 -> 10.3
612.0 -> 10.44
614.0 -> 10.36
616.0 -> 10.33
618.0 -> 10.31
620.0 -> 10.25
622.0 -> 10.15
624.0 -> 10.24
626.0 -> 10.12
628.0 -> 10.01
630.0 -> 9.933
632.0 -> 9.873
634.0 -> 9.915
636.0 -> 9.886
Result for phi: -1.00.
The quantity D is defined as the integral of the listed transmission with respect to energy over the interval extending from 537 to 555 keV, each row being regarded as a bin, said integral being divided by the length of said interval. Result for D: 10.1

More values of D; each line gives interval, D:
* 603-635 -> 10.2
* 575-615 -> 10.3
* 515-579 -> 10.5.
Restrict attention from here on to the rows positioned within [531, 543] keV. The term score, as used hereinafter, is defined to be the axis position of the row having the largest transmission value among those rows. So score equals 532.0 keV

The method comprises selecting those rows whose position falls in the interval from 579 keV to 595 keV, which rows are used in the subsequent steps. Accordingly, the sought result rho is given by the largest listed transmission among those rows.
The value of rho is 10.3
